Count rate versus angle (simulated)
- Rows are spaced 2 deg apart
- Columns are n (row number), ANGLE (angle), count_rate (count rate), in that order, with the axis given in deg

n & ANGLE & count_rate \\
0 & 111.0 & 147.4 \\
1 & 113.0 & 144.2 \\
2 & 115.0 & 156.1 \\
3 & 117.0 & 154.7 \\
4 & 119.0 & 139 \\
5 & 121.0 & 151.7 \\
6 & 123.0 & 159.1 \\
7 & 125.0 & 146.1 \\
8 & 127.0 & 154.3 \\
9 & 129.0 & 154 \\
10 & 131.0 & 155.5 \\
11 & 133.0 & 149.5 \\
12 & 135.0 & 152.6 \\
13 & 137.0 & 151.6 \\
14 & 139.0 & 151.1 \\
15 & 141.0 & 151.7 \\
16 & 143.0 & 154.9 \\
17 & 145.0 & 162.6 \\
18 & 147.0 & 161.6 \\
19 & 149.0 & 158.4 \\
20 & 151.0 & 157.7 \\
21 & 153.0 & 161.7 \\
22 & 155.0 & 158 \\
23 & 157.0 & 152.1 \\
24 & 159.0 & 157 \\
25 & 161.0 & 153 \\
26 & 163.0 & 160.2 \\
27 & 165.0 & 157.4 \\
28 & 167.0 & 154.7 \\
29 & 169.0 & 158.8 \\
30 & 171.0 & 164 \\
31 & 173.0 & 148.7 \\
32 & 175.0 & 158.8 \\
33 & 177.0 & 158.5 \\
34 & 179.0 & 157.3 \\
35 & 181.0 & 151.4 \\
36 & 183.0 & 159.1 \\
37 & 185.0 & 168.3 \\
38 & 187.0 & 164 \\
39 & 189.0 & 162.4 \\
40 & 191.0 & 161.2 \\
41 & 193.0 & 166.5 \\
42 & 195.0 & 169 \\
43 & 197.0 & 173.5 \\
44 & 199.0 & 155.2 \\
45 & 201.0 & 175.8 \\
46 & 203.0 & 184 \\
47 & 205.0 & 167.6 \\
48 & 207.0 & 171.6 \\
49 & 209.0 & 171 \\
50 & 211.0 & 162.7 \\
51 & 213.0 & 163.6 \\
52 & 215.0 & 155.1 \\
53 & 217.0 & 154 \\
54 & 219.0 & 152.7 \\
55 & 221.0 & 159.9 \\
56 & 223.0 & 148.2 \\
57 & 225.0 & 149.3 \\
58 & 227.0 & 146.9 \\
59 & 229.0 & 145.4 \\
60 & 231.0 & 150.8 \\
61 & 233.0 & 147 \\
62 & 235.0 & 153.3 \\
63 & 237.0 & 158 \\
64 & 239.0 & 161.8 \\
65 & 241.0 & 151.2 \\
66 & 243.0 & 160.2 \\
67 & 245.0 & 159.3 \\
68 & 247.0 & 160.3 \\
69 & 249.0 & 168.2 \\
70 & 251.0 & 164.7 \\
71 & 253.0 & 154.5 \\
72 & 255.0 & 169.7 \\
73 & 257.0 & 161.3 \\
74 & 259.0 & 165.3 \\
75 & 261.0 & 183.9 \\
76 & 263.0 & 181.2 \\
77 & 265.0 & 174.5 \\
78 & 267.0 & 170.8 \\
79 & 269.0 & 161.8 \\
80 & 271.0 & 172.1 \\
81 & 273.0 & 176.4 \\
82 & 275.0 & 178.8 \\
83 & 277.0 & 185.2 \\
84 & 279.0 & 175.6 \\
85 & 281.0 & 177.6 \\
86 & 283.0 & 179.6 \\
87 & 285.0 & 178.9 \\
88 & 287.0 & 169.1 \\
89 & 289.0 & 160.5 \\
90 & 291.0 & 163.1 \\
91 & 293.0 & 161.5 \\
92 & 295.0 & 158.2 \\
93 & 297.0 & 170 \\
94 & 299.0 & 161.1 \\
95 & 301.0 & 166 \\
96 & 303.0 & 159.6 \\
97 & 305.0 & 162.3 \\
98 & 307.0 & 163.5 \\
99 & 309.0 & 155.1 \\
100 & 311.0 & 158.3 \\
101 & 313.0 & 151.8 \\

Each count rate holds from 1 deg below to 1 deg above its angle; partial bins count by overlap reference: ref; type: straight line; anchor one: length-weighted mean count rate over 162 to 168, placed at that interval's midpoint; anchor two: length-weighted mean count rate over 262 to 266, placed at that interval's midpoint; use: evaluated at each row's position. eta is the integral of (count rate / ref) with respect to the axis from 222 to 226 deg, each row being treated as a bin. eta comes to 3.51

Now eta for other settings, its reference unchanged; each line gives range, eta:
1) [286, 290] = 3.61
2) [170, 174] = 3.94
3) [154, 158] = 3.99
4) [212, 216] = 3.80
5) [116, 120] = 3.98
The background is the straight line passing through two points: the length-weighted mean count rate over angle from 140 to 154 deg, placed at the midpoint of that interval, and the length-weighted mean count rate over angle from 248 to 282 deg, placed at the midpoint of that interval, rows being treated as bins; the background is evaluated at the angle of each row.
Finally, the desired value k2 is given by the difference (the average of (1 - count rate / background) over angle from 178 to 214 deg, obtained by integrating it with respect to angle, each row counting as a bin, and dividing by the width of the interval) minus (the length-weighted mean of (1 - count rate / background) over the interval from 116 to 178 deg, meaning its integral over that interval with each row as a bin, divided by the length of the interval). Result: -0.031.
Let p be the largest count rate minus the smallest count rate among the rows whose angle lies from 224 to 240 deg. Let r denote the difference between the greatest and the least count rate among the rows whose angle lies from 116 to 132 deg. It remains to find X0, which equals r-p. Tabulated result 4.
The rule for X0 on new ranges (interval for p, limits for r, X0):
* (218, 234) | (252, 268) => 15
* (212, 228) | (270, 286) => -4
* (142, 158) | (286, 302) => 1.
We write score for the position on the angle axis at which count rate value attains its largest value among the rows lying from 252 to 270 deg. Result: 261.0 deg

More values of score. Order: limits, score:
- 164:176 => 171.0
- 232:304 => 277.0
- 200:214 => 203.0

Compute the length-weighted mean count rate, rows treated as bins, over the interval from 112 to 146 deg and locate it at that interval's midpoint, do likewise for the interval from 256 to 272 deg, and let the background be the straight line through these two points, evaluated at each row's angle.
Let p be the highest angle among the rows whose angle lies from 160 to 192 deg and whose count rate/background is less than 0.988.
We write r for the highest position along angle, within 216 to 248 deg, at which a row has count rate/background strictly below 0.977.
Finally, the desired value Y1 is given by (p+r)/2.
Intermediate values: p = 181.0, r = 247.0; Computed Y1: 214 deg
